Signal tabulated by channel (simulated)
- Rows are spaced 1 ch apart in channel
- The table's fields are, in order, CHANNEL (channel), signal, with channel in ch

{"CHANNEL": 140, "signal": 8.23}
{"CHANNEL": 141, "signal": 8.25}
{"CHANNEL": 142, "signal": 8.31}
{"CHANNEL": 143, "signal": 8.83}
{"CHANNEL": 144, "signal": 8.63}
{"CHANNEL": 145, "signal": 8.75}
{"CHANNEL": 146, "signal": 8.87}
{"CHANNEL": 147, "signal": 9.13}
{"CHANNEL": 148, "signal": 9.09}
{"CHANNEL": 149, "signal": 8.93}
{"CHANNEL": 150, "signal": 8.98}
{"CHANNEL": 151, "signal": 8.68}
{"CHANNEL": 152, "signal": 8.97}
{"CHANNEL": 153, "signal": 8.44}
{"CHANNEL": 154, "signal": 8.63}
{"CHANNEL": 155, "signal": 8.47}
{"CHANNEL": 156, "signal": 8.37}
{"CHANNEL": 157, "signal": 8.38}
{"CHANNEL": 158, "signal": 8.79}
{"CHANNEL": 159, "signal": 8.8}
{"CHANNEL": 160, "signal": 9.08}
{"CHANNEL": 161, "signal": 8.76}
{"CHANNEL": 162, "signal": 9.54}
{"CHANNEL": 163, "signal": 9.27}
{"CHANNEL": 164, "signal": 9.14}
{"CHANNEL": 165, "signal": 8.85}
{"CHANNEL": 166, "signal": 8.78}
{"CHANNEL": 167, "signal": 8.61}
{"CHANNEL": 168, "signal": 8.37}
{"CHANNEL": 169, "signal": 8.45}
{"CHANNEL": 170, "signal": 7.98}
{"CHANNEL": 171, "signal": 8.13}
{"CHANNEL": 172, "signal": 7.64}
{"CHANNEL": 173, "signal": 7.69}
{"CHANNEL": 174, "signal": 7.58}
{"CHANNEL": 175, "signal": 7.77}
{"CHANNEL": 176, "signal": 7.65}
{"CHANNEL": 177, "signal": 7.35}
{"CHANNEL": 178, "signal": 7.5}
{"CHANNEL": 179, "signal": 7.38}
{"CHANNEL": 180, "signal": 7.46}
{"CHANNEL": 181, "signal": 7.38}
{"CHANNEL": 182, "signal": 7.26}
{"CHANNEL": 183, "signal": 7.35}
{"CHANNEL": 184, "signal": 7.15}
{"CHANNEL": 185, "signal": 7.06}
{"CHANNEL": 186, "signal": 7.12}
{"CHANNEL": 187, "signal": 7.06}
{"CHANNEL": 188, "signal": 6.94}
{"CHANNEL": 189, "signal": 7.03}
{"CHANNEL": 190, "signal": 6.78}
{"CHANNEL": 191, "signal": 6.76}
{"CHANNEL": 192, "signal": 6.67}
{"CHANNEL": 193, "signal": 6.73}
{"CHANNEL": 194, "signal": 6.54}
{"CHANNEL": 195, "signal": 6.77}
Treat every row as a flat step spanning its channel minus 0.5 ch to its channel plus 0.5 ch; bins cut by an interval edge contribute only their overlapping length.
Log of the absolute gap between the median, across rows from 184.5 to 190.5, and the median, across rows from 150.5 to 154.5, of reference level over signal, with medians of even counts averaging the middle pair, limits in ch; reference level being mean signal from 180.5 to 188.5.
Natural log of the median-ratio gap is -1.7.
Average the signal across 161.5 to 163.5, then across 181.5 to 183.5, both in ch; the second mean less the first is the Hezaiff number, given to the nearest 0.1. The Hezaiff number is -2.1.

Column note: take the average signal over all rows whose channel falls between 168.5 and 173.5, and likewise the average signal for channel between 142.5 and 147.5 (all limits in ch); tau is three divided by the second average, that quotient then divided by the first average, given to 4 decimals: 0.0425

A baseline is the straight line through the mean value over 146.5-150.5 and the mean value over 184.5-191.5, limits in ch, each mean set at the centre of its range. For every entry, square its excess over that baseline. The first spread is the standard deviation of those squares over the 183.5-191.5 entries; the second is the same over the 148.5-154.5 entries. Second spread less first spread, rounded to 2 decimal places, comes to 0.04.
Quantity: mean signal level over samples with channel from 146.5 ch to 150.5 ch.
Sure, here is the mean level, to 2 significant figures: 9.0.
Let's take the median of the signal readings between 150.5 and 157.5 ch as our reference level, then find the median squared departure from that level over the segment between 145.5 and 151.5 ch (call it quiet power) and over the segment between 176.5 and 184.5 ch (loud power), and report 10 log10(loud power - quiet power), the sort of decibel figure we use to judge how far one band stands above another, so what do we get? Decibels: -0.1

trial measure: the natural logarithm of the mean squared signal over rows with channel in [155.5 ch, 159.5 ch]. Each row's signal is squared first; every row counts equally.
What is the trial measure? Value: 4.30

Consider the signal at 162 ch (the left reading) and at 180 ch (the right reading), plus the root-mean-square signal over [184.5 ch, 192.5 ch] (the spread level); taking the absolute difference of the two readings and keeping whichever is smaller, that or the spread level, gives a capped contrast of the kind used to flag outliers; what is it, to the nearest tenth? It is 2.1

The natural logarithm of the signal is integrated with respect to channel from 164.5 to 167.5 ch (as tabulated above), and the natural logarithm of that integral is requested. 1.87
